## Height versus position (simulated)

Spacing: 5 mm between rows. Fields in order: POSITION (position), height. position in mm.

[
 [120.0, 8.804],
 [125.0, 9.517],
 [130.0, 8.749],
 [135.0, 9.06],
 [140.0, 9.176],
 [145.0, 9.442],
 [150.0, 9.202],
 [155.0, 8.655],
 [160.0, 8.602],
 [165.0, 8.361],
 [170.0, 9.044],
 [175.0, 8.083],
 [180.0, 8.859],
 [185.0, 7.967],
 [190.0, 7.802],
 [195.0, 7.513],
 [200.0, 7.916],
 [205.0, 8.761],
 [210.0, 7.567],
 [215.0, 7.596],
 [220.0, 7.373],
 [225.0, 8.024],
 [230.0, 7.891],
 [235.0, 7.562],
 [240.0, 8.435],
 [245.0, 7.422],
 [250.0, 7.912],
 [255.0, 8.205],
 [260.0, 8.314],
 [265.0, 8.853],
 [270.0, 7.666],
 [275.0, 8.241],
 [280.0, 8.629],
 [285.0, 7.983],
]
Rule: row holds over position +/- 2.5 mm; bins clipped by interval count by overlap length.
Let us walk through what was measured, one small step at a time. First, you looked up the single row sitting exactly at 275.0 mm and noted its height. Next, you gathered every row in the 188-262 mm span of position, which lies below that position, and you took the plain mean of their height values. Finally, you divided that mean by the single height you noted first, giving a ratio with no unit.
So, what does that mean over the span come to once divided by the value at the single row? 0.96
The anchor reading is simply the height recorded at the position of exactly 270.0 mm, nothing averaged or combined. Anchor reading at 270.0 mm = 7.666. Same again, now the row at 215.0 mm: 7.596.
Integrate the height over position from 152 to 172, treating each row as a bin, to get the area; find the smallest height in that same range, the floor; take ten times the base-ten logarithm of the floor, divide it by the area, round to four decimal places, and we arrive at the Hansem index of 0.0532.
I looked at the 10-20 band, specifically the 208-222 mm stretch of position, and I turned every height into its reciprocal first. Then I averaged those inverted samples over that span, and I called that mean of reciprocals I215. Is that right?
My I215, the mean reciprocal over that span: 0.133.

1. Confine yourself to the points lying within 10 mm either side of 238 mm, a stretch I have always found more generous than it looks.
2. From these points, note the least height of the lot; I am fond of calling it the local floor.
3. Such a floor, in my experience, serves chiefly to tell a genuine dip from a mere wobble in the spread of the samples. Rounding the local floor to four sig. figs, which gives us 7.422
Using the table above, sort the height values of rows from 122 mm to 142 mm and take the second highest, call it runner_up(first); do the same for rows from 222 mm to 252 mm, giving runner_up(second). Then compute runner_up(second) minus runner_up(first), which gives -1.15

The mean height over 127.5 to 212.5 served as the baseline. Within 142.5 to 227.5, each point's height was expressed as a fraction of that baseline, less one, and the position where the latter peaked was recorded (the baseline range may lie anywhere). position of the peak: 145.0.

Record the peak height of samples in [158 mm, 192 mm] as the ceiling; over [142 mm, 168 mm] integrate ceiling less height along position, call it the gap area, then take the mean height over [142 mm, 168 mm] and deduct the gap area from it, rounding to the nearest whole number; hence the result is 4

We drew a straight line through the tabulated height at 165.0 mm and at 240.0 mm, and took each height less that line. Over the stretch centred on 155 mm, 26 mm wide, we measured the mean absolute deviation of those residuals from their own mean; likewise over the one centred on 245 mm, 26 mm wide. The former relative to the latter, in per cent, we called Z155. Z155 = 116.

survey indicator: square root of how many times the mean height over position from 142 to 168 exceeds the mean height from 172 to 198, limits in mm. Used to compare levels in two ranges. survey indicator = 1.05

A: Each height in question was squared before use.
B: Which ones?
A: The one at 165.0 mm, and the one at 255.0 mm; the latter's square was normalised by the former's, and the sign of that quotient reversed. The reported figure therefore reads -0.96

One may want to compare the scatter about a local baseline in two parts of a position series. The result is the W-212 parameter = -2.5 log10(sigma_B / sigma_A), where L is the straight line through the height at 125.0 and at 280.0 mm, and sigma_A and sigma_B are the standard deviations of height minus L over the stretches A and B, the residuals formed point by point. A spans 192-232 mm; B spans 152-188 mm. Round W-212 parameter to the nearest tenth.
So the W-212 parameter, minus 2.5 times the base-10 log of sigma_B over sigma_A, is 0.2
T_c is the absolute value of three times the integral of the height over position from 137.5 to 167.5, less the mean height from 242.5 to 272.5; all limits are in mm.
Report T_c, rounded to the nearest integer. 794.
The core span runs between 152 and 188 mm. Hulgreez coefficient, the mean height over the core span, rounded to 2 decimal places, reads 8.51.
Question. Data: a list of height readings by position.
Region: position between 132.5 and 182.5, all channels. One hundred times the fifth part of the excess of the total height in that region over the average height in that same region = 1593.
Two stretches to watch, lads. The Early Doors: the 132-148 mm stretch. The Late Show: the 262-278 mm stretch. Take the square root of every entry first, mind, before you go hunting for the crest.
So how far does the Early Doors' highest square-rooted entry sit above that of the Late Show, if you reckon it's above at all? 0.097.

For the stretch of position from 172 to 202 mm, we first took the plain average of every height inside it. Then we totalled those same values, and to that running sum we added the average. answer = 56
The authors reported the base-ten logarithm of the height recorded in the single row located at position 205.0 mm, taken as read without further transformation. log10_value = 0.943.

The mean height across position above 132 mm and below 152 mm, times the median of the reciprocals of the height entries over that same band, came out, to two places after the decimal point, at 1.00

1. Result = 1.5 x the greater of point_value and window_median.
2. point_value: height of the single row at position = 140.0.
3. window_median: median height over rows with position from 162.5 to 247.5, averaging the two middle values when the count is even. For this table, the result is 13.8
